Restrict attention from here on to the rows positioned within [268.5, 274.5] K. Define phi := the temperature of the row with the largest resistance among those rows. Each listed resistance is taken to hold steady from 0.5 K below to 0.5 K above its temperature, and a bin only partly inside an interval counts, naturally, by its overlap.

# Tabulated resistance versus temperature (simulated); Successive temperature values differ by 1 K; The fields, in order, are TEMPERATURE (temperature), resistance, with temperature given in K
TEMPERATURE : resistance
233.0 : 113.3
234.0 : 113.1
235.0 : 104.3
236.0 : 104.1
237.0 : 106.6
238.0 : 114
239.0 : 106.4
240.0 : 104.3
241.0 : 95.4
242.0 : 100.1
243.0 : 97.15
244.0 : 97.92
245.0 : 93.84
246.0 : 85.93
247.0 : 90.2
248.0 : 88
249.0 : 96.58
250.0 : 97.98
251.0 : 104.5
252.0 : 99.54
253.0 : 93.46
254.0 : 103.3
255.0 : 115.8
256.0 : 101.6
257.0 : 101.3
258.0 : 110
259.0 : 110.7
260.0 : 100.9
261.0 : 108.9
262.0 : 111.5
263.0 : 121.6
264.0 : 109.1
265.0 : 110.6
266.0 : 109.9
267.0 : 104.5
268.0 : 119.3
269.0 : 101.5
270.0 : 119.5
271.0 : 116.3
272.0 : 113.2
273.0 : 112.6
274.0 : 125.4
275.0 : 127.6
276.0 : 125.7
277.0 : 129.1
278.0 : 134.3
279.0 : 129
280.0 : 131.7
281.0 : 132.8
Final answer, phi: 274.0 K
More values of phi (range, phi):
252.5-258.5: 255.0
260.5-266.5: 263.0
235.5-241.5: 238.0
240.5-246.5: 242.0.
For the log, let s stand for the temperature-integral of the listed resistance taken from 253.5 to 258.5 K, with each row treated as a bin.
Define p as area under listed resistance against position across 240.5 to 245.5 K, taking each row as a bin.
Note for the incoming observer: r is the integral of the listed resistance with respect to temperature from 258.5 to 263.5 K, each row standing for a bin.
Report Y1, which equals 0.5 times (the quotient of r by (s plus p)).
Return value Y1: 0.272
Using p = 484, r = 554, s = 532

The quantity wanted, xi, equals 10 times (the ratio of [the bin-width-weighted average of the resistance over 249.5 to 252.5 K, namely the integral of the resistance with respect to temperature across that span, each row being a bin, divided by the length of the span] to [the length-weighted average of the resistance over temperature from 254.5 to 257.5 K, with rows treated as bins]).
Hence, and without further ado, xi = 9.5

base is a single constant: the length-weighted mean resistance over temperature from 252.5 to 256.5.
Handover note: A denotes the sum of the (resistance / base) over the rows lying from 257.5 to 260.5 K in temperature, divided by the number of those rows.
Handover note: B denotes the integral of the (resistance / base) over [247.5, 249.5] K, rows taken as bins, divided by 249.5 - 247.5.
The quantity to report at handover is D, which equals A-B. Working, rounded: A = 1.04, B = 0.89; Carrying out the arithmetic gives 0.14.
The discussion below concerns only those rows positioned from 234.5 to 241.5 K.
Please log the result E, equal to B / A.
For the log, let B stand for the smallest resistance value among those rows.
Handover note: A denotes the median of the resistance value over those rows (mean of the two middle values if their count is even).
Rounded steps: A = 104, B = 95.4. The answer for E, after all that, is 0.91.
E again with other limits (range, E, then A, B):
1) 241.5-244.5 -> 0.99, 98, 97.15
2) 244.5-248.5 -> 0.96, 89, 85.93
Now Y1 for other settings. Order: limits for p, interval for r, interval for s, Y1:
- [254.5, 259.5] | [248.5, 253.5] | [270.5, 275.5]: 0.217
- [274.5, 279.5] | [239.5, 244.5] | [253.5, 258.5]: 0.210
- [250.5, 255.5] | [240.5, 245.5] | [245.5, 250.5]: 0.248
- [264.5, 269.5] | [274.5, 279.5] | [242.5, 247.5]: 0.319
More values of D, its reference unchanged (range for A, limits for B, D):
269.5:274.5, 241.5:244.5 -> 0.18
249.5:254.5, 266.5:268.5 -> -0.12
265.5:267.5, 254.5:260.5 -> 0.00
